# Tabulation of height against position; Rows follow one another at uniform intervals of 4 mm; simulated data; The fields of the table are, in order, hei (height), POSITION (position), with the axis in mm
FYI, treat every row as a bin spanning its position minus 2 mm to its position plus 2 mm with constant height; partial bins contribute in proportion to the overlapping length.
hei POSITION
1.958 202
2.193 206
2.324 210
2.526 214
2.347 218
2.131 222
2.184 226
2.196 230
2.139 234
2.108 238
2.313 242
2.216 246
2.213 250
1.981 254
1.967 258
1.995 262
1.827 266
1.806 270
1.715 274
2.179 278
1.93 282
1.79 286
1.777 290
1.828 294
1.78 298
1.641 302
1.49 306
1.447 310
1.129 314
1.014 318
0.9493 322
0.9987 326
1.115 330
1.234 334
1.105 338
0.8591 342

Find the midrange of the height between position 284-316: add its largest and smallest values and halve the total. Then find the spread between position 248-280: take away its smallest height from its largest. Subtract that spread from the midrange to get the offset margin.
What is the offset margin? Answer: 0.98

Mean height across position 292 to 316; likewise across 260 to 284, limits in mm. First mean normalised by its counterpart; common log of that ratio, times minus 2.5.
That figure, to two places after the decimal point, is 0.22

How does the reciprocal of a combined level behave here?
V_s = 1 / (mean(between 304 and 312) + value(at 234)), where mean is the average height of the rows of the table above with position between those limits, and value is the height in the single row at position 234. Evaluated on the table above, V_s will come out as 0.277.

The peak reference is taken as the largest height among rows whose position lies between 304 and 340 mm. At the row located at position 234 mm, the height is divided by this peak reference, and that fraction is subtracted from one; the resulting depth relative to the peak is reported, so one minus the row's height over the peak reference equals -0.44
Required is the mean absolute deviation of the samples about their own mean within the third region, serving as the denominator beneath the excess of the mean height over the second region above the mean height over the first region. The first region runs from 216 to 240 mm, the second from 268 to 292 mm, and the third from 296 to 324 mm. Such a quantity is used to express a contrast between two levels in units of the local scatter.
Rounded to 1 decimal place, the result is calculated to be -1.2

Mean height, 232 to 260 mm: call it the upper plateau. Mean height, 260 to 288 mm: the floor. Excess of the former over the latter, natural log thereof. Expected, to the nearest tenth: -1.4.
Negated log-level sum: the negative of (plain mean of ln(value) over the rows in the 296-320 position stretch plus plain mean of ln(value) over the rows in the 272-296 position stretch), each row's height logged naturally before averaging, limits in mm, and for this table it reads -1.0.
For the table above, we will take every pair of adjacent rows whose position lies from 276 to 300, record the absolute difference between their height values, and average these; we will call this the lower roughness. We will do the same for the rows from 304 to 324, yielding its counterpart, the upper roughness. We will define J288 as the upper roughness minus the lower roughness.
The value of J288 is 0.03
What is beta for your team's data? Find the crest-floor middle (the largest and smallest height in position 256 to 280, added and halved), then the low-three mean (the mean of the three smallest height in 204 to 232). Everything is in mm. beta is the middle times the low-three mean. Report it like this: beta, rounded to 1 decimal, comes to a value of 4.2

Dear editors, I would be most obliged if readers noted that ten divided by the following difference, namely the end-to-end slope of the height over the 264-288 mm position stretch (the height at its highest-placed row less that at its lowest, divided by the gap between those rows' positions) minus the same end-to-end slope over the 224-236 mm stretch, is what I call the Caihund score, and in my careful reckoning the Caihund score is 2649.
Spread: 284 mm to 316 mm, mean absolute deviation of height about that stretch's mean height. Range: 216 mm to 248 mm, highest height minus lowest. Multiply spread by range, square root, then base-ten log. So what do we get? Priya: -0.670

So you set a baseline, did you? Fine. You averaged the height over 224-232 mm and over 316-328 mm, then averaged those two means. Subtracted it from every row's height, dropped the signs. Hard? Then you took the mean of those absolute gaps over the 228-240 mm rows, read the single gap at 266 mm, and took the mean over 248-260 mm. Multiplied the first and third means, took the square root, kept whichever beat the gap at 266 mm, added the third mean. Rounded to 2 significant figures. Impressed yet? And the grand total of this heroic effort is 0.97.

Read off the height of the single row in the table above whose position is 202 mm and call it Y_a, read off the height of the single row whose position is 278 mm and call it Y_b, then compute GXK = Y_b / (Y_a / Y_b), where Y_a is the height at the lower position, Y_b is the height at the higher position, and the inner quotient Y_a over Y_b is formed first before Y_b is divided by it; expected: 2.4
